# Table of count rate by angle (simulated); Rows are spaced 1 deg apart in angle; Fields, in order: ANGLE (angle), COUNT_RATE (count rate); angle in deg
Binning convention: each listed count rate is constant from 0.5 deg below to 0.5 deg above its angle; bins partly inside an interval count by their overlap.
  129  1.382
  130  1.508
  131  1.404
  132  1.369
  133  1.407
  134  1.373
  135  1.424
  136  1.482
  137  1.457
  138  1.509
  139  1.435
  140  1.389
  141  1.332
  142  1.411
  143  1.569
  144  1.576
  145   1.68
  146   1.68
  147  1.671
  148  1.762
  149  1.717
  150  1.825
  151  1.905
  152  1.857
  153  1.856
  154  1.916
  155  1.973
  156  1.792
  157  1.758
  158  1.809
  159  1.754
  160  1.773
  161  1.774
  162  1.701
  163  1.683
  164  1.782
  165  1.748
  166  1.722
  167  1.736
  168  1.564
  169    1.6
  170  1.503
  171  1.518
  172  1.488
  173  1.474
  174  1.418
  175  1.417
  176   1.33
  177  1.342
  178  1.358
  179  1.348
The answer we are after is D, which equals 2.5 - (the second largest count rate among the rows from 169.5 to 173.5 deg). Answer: 1.00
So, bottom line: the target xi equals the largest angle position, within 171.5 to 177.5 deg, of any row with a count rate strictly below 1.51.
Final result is 177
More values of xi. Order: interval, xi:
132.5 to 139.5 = 139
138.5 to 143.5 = 142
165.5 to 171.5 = 170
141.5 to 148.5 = 142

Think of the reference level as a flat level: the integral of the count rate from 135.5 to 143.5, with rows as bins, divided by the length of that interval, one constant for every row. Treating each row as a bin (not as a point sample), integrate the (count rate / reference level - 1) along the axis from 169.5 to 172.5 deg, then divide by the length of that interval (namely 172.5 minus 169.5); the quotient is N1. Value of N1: 0.04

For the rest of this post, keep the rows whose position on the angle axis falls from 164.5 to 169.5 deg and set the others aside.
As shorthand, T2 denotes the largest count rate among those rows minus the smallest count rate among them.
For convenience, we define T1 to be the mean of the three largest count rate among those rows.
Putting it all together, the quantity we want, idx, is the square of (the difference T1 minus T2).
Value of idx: 2.41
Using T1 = 1.74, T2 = 0.18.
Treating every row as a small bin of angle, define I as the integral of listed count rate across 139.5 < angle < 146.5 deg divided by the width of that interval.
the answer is 1.5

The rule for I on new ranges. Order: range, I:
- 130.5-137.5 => 1.4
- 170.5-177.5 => 1.4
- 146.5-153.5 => 1.8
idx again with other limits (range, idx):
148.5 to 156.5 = 2.81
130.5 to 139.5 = 1.80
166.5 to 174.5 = 1.73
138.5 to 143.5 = 1.52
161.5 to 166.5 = 2.73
